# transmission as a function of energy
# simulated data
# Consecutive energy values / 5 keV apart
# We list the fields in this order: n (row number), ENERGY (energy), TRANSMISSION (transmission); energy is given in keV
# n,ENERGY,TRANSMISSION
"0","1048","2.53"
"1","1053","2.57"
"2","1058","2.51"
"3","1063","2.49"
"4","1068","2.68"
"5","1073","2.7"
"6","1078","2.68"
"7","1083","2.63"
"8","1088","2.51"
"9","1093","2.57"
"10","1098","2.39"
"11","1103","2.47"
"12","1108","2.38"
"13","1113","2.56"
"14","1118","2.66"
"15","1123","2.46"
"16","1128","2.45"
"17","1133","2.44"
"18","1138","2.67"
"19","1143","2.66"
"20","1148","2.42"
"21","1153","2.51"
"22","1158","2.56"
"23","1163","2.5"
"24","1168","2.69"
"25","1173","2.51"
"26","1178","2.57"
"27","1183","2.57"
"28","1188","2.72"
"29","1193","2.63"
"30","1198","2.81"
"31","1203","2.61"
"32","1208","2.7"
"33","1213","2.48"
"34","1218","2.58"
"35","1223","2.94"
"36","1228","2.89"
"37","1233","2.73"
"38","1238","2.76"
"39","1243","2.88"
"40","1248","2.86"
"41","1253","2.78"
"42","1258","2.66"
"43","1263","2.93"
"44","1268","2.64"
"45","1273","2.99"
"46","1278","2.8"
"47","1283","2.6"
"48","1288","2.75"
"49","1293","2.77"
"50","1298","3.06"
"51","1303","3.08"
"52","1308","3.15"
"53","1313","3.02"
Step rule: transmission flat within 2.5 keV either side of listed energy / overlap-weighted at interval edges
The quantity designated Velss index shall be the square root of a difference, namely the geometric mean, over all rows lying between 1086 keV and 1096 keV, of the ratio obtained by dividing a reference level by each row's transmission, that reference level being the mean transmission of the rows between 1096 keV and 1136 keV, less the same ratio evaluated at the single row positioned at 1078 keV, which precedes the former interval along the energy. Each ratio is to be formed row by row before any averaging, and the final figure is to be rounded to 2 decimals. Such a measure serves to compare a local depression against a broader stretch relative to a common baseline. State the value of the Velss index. 0.23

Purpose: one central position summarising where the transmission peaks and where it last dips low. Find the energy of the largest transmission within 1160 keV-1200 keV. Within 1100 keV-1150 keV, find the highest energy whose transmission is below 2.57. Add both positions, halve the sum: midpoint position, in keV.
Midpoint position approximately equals 1173.0 keV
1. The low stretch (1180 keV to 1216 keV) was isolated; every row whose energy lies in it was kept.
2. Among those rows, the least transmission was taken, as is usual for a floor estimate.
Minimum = 2.48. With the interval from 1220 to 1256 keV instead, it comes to 2.73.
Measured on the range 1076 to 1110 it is 2.38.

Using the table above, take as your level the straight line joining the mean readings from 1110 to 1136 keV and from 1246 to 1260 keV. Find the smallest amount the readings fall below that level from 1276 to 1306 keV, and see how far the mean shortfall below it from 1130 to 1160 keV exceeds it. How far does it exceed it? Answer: 0.231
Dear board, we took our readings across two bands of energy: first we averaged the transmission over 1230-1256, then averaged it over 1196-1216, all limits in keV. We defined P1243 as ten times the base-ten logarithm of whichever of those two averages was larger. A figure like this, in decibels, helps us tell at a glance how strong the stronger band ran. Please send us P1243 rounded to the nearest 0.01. 4.47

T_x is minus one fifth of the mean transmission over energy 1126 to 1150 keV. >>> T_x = -0.506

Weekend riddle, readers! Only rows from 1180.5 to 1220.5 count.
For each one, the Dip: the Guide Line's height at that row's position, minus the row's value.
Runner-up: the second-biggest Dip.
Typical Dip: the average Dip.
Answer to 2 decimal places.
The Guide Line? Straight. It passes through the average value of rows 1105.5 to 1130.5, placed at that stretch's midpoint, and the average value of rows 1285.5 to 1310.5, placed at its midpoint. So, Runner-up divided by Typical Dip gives 2.36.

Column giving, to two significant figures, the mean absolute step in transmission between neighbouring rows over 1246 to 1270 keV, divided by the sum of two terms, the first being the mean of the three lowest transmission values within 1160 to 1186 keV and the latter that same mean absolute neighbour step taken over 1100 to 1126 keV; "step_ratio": 0.071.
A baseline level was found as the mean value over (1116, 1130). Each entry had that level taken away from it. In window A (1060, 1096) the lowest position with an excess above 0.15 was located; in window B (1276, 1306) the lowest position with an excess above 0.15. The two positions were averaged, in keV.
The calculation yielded 1173.0 keV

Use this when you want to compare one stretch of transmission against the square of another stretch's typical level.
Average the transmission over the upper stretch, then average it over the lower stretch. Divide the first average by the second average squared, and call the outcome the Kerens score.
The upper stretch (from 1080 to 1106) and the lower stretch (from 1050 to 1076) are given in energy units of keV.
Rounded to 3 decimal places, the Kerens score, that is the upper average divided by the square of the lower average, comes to 0.375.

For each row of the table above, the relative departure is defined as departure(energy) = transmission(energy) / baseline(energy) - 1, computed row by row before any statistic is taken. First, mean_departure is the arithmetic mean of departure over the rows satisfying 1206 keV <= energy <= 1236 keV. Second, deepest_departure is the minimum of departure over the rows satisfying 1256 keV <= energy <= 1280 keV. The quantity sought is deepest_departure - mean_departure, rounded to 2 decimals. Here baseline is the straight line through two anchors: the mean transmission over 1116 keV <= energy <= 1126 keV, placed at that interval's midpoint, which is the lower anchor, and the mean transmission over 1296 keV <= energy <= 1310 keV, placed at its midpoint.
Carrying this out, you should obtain -0.07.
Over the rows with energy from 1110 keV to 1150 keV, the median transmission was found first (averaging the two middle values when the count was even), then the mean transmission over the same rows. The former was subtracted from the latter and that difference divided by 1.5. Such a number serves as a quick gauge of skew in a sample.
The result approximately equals 0.020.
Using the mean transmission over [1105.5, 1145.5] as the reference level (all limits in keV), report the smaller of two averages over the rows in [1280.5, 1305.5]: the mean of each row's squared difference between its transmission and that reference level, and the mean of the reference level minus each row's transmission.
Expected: -0.32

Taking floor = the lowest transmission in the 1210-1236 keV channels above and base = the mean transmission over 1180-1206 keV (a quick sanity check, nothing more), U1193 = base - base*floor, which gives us -3.95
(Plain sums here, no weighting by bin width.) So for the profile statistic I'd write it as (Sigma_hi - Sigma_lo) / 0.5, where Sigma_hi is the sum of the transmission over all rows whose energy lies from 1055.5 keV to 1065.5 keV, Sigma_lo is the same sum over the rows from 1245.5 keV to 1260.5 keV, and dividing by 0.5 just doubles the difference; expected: -7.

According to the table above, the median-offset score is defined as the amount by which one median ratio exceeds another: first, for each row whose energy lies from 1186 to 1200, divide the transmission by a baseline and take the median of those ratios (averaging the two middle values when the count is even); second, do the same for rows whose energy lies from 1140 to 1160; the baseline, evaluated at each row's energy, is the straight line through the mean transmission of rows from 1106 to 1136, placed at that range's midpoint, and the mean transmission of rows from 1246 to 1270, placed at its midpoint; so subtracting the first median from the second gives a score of -0.045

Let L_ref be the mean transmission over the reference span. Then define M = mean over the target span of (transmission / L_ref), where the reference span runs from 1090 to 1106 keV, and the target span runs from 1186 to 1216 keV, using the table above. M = 1.07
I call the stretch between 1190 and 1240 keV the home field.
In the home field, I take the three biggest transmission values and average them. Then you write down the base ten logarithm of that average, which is 0.459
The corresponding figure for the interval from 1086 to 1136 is 0.414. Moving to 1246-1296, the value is 0.466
